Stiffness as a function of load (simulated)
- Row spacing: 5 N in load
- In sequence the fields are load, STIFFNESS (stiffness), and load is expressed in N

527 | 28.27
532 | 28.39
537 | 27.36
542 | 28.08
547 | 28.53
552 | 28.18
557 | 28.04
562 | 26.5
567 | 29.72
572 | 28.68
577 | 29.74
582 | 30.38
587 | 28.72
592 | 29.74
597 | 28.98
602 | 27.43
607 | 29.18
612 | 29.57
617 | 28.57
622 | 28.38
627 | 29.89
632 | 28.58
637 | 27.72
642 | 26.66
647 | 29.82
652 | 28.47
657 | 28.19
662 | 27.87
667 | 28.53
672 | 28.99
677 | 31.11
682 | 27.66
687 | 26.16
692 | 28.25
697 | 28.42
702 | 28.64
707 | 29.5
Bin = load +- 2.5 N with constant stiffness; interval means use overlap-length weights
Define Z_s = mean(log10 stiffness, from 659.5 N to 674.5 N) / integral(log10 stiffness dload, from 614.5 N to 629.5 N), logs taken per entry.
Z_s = 0.0663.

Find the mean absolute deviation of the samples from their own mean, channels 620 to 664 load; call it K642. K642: 0.70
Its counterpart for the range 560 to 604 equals 0.93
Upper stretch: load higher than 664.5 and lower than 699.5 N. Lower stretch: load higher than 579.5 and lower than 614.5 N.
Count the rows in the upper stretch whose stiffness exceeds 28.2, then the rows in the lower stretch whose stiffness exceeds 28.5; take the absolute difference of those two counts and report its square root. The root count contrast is 1.0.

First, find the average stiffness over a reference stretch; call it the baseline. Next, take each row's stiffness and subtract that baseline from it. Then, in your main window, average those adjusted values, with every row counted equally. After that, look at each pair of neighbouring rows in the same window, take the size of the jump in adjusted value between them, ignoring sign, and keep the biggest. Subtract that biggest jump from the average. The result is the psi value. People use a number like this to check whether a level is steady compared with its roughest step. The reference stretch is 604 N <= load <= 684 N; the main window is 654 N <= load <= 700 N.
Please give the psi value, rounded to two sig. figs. -3.8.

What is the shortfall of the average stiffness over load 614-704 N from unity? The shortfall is -27.4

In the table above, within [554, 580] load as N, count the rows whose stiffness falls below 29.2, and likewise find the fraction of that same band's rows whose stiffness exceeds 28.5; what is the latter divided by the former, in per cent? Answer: 20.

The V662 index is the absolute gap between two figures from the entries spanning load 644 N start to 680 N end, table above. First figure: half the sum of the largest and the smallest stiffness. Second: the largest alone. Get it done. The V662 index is 1.62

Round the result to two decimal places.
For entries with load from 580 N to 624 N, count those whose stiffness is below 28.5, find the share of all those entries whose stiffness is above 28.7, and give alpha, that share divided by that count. 0.33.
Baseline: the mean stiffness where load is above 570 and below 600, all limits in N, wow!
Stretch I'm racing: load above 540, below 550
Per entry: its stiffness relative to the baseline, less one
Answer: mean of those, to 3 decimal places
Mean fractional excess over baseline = -0.036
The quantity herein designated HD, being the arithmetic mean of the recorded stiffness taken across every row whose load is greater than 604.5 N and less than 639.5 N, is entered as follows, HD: 28.8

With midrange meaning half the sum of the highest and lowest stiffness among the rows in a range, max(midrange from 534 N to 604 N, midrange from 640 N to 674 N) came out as 28.44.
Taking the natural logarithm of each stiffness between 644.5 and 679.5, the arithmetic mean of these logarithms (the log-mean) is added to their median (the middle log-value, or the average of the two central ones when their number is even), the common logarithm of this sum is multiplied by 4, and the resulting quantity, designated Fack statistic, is 3.31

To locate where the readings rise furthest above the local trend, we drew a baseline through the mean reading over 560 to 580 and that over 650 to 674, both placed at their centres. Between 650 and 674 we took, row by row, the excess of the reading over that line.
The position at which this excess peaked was 672 N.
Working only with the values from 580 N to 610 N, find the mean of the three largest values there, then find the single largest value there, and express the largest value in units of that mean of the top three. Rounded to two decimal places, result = 1.02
